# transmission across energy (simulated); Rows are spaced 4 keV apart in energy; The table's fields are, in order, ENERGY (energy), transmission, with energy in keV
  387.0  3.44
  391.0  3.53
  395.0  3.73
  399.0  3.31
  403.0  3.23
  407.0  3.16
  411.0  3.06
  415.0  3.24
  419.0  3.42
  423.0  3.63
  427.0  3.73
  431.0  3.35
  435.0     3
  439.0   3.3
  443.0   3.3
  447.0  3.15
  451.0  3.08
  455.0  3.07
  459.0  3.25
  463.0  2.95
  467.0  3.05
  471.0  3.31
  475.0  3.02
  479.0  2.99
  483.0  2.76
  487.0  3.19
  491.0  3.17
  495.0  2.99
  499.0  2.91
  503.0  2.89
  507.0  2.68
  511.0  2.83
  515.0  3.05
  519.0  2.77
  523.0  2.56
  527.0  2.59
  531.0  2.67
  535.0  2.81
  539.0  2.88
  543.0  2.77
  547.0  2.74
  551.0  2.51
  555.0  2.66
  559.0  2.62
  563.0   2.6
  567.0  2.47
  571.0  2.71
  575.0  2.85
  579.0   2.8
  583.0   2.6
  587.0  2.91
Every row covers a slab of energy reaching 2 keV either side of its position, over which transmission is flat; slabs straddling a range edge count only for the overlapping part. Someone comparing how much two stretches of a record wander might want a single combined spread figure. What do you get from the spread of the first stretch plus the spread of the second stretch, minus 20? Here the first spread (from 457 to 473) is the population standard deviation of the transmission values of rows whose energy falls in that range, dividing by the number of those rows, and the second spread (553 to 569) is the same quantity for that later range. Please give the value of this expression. -19.78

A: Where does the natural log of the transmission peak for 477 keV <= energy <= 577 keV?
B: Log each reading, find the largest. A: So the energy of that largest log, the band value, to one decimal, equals 487.0 keV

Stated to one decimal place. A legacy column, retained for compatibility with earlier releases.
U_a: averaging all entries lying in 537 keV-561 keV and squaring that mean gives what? 7.3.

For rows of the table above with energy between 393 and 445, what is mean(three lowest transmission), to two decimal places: 3.07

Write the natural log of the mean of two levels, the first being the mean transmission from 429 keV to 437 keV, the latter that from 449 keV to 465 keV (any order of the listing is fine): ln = 1.14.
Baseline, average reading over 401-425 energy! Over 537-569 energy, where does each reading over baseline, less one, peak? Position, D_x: 539.0 keV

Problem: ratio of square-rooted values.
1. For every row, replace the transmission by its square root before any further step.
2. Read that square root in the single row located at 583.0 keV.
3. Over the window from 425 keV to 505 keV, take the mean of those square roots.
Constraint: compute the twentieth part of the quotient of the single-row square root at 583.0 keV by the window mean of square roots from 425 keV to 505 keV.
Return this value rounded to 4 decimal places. 0.0456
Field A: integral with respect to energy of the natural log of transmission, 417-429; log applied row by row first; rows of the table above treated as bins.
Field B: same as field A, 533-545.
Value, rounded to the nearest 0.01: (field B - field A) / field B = -0.23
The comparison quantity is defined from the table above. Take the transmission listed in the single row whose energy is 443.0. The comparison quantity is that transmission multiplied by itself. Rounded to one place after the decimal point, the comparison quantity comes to 10.9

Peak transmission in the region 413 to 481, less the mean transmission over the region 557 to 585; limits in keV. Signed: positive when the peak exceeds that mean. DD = 1.07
